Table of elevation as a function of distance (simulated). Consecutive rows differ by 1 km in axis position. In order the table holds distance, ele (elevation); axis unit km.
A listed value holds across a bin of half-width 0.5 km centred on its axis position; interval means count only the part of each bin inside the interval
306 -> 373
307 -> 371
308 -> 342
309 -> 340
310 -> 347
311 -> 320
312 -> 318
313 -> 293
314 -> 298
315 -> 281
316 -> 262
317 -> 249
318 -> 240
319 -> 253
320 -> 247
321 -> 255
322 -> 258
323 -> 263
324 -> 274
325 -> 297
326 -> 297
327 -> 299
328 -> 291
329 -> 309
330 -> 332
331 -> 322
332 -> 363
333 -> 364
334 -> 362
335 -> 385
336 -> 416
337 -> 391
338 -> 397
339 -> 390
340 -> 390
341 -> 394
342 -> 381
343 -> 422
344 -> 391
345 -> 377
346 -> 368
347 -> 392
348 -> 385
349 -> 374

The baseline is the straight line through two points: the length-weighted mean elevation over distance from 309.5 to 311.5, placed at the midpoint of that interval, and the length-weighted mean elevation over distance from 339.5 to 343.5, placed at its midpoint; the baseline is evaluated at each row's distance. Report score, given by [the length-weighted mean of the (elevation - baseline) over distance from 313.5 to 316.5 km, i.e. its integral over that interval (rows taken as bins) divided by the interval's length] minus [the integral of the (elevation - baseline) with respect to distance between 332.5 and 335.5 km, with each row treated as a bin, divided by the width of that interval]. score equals -51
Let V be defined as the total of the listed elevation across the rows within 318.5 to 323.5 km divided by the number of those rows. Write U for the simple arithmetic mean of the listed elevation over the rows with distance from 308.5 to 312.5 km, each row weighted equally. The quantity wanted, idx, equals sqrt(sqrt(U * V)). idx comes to 17.1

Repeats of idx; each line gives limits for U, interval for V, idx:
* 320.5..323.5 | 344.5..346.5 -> 17.6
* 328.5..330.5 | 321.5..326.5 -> 17.3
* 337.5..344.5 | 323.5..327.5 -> 18.4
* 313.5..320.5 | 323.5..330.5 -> 16.7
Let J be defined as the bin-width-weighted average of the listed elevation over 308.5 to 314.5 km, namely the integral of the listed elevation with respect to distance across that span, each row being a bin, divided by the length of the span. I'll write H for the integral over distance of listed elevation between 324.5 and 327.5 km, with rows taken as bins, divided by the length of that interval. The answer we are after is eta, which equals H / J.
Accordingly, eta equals 0.9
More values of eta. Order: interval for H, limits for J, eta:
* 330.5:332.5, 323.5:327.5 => 1.2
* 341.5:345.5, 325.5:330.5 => 1.3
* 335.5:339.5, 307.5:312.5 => 1.2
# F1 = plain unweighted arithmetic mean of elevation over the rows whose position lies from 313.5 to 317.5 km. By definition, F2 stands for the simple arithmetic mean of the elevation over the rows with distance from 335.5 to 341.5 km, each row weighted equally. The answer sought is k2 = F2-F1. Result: 124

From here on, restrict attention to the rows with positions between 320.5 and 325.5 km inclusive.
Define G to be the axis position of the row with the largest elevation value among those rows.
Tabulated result 325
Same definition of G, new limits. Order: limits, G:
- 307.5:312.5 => 310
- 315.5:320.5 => 316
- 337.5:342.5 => 338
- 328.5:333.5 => 333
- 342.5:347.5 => 343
